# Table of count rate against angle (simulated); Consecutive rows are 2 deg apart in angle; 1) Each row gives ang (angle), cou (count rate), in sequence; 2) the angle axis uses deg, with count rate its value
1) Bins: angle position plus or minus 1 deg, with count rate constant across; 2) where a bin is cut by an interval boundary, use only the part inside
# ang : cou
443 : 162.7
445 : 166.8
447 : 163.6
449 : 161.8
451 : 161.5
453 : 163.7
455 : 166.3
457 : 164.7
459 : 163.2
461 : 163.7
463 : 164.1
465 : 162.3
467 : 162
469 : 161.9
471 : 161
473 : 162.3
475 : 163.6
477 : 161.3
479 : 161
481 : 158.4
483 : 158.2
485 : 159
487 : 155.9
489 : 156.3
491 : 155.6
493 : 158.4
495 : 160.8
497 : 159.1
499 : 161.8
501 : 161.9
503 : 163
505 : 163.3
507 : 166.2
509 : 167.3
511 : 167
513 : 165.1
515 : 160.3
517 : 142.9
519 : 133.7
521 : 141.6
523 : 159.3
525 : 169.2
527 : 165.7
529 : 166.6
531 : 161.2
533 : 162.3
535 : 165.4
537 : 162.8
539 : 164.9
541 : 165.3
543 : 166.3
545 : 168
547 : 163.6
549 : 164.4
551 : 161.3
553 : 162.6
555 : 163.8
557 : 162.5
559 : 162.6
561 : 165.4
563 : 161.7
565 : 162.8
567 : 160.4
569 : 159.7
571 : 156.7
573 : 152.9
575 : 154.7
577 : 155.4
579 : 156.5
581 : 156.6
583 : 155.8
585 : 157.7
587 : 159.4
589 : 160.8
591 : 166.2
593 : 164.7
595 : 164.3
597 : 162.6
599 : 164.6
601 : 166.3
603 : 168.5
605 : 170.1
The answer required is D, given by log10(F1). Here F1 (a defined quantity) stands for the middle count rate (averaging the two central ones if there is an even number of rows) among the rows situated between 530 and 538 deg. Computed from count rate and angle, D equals 2.21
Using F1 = 163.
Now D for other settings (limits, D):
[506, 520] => 2.22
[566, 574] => 2.20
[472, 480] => 2.21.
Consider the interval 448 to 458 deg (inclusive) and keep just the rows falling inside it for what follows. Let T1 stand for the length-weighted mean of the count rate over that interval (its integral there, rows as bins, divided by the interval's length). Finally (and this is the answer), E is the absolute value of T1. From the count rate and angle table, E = 164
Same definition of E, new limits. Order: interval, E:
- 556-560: 163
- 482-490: 157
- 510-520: 154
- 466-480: 162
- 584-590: 159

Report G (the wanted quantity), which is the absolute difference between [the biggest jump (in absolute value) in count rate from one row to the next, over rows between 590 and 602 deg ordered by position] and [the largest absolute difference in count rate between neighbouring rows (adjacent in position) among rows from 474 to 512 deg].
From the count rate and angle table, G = 1.1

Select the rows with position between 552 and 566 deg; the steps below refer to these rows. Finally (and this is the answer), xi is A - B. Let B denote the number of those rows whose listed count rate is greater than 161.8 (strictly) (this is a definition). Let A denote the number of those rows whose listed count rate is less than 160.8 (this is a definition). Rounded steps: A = 0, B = 6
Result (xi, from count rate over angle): -6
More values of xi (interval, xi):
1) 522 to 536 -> -4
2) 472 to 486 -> 1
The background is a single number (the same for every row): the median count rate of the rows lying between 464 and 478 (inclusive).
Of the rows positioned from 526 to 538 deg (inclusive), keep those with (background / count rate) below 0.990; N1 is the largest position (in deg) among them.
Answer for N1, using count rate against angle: 535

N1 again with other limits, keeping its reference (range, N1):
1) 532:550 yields 549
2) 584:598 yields 595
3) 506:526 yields 525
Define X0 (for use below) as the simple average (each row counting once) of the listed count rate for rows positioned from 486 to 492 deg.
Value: 156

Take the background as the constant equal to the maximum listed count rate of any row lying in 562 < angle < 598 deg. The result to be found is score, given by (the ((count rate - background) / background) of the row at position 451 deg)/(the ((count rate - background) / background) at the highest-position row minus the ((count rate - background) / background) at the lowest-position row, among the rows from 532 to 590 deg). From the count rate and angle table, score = 3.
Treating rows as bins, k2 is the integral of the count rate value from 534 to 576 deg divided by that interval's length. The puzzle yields 162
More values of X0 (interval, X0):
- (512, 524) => 150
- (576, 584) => 156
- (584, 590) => 159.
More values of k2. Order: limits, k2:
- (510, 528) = 156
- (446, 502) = 161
